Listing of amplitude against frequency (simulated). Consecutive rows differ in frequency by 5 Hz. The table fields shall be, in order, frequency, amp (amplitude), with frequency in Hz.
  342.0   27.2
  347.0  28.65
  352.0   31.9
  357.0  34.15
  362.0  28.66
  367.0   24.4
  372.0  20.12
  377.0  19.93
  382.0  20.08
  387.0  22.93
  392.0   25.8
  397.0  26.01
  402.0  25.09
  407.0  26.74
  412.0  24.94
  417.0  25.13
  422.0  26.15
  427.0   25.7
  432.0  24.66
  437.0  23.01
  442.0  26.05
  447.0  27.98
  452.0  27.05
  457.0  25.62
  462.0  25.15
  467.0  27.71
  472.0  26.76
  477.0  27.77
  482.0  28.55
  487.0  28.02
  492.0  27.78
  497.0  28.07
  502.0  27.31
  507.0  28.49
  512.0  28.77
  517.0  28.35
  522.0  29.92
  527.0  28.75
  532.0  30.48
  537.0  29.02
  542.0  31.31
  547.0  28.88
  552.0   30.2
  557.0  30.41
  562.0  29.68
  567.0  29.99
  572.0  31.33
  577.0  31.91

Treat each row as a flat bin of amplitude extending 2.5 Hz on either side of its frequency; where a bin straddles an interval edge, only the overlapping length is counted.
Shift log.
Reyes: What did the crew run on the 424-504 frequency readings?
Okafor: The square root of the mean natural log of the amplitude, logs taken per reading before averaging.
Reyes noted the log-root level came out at 1.81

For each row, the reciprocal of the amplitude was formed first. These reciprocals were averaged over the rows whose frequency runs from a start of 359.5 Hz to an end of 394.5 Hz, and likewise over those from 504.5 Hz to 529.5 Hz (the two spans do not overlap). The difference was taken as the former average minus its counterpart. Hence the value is 0.0093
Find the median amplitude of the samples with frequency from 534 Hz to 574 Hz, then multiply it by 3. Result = 90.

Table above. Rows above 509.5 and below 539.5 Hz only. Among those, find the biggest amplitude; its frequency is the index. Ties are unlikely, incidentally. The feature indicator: 532.0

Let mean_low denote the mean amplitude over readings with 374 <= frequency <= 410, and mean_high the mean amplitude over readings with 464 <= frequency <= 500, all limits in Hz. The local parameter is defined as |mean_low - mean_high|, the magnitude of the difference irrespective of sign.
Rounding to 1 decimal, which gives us 4.0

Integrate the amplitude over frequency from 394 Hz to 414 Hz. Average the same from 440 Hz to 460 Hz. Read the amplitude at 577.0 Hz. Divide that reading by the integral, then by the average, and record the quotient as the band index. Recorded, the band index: 0.0023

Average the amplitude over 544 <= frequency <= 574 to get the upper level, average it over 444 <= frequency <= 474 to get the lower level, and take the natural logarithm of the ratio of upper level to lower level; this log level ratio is 0.119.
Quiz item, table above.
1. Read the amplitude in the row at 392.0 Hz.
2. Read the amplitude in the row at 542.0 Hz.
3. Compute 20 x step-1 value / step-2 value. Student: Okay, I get 16.5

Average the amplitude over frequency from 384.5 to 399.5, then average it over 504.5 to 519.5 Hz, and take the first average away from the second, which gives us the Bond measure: 3.6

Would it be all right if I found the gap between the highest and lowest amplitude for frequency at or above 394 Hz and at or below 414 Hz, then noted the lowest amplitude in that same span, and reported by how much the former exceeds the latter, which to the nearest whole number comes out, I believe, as -23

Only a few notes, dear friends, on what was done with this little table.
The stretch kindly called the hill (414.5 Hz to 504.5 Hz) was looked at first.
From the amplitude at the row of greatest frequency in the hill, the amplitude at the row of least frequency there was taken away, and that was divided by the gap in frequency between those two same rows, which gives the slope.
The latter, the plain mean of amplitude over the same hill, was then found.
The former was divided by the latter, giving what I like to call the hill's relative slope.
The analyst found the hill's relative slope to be 0.0010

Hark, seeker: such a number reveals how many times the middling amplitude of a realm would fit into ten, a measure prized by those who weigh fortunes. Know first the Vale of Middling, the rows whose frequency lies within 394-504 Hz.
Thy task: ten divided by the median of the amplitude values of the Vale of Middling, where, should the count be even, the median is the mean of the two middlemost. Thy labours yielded 0.38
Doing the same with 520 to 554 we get 0.33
